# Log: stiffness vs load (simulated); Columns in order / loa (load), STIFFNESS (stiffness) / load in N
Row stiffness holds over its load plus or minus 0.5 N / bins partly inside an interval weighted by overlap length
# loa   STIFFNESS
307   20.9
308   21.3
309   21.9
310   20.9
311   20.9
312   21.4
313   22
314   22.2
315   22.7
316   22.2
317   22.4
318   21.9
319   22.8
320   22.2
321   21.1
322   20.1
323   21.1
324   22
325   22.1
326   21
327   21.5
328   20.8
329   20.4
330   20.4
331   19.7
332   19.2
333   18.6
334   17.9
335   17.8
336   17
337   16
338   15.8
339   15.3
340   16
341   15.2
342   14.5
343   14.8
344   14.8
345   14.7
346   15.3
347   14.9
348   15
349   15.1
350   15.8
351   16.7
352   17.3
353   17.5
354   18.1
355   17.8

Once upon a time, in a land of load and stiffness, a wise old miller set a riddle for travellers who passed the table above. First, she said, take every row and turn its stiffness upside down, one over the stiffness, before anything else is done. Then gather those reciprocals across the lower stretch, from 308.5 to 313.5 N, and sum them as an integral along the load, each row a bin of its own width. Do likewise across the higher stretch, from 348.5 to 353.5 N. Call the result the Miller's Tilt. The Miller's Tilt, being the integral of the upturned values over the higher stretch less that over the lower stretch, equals 0.071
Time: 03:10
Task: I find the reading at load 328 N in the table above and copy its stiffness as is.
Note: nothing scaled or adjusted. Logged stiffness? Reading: 20.8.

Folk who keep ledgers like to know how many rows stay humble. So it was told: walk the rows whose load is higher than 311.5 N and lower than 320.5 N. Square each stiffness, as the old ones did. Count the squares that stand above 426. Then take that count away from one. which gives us -8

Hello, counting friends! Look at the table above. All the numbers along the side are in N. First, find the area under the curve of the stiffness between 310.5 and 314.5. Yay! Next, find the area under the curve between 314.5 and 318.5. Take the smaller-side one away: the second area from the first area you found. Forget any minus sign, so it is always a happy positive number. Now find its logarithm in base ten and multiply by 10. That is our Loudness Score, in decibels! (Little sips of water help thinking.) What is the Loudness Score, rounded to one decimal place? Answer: 4.3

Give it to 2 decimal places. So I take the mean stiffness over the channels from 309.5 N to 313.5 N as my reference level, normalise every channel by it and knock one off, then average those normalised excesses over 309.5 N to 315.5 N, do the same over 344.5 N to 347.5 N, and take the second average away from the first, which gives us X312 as 0.32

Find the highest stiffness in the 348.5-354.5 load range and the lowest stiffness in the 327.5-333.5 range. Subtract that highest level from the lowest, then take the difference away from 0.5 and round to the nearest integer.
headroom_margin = 0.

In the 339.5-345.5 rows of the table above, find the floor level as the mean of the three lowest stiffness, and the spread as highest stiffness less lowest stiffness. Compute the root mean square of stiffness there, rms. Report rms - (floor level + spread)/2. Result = 7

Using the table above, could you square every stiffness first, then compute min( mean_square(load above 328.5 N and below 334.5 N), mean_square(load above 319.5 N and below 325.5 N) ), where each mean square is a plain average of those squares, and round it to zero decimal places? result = 376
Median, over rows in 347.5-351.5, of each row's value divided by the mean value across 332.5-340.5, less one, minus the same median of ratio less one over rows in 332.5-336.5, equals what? -0.14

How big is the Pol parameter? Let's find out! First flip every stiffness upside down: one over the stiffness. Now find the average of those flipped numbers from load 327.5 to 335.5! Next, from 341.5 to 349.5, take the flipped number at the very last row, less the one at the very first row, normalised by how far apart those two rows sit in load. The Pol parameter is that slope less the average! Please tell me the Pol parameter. -0.052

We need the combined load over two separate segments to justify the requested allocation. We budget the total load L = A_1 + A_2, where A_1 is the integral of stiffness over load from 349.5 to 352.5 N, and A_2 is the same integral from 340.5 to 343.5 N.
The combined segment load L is 94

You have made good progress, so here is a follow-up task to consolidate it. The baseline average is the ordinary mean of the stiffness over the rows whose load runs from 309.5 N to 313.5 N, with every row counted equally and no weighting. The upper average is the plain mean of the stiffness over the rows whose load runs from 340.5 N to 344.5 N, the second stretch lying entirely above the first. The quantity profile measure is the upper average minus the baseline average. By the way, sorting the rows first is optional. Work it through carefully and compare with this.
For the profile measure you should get -6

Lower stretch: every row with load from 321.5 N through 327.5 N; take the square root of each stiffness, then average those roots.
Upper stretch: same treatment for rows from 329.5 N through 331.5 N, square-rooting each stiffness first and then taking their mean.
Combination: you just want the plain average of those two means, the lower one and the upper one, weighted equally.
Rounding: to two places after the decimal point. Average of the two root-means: 4.55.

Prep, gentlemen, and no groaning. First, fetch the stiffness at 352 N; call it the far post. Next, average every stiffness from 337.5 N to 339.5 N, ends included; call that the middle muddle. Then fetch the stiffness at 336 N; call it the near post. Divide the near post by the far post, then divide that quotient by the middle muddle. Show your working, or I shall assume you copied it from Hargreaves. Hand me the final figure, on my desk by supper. 0.063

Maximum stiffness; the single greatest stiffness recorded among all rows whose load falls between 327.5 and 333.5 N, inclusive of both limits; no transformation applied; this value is 20.8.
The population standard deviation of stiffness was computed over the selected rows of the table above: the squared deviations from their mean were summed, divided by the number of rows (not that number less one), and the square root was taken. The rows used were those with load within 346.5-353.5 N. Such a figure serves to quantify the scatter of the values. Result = 1.0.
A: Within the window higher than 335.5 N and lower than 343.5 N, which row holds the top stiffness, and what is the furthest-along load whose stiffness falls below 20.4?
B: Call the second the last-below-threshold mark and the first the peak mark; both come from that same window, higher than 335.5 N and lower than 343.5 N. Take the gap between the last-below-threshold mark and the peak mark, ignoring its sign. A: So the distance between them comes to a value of 7 N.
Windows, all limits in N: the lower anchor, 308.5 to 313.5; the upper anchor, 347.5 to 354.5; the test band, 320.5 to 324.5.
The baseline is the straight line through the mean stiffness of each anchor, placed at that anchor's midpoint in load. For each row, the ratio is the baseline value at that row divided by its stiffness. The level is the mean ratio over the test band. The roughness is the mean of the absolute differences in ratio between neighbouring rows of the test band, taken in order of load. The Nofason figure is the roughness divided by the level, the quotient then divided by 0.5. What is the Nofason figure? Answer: 0.10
